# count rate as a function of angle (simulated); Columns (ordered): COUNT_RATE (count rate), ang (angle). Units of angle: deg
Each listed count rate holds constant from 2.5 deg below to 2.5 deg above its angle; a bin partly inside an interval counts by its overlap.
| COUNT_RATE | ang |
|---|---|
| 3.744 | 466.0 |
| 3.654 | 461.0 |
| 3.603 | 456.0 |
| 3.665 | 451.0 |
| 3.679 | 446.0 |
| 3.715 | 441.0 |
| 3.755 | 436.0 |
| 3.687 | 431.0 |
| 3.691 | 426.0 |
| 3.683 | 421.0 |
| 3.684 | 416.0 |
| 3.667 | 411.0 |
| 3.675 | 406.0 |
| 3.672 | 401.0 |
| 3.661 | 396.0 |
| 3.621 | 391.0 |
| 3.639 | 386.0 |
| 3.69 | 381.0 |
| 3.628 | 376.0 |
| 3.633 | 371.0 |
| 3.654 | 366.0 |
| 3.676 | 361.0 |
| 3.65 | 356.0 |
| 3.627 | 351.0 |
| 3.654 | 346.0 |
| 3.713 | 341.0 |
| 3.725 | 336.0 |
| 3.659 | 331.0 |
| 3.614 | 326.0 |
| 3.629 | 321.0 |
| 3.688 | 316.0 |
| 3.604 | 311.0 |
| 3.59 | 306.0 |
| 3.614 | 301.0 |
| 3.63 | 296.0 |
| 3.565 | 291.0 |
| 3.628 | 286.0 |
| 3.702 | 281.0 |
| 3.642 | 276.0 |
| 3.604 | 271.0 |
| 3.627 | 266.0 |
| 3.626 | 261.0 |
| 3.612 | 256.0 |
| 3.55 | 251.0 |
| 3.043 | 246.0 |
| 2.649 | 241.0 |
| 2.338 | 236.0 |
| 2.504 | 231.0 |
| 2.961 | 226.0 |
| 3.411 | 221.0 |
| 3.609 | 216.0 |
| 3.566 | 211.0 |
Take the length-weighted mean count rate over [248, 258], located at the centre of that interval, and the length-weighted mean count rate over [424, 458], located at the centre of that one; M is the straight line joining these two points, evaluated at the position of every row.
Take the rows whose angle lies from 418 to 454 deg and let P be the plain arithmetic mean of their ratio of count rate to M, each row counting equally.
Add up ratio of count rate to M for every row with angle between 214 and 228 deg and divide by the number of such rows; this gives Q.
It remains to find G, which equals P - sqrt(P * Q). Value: 0.031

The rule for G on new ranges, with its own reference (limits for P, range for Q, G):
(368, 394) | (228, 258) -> 0.088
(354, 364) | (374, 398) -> 0.005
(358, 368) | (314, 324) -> -0.004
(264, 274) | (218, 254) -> 0.099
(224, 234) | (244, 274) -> -0.100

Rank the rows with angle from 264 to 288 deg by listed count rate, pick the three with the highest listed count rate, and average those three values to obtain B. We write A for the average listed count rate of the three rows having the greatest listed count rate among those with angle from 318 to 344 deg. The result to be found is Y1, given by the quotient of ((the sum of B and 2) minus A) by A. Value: 0.529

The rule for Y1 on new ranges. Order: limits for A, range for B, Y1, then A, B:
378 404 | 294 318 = 0.536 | 3.67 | 3.64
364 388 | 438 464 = 0.553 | 3.66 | 3.69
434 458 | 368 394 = 0.521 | 3.72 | 3.65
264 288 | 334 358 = 0.558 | 3.66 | 3.70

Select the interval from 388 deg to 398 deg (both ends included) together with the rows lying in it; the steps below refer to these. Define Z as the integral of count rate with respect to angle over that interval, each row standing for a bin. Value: 36.4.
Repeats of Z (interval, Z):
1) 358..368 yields 36.6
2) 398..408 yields 36.7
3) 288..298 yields 36.0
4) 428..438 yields 37.2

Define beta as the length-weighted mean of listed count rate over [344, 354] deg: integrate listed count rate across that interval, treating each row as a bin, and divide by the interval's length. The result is 3.64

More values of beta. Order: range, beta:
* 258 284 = 3.64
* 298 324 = 3.62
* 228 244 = 2.53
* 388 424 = 3.67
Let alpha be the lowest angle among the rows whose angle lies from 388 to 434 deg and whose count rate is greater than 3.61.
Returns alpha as 391.0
